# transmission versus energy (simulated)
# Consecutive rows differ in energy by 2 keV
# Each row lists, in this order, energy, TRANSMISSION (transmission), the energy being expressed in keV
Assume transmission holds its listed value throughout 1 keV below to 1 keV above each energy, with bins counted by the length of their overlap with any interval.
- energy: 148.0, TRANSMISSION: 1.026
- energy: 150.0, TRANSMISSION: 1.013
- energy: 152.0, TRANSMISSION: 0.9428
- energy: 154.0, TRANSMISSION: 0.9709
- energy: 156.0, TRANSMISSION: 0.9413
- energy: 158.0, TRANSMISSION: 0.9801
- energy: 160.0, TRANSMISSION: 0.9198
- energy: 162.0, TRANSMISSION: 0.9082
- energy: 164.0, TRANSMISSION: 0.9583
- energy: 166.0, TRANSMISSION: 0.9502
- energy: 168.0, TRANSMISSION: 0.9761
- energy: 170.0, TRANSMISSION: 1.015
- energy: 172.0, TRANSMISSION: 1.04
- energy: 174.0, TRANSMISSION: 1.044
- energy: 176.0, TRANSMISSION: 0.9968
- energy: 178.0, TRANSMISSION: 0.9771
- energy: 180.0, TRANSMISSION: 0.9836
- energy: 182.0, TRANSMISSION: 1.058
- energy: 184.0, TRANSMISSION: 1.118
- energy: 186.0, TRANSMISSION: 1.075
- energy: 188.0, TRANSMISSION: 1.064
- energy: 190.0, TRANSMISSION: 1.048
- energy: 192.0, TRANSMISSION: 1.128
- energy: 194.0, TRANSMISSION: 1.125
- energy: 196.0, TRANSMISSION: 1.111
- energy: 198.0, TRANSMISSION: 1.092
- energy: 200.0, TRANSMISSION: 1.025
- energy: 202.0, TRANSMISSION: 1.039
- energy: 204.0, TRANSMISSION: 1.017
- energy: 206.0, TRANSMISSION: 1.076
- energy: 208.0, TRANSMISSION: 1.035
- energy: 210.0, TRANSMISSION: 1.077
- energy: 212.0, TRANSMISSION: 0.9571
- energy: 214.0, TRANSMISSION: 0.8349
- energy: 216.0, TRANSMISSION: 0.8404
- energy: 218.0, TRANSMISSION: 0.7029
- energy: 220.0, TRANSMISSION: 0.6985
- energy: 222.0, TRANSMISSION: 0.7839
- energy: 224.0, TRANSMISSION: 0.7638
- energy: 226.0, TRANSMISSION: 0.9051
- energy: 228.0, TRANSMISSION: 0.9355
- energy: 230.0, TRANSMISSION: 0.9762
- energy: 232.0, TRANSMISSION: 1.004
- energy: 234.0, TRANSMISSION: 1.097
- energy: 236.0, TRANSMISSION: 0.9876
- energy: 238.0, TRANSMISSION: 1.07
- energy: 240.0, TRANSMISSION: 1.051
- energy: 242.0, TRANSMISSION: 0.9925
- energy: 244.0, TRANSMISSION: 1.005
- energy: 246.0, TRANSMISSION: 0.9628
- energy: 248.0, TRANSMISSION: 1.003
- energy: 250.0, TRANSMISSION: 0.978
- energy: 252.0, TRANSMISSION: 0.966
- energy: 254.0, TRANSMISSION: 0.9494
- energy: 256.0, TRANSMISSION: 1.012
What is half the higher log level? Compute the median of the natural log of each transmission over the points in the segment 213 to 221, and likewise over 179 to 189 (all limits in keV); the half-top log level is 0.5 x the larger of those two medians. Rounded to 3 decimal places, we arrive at 0.031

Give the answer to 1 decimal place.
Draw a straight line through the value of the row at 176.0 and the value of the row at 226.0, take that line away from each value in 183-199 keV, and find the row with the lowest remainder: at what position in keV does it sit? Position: 190.0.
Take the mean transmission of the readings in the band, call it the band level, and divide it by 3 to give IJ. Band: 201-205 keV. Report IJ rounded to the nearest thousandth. 0.343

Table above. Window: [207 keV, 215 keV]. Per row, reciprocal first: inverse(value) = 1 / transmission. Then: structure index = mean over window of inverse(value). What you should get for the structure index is 1.03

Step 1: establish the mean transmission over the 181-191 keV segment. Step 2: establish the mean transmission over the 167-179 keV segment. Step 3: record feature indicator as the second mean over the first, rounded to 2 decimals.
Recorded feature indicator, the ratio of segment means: 0.94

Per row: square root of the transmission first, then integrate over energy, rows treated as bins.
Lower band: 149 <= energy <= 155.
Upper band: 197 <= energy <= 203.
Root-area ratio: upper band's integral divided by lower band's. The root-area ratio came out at 1.04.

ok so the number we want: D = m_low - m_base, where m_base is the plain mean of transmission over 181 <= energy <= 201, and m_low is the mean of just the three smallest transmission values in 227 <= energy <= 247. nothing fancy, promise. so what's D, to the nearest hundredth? -0.13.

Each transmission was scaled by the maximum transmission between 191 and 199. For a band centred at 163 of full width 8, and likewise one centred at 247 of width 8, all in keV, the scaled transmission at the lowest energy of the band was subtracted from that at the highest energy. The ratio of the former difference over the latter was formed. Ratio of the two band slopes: -1.1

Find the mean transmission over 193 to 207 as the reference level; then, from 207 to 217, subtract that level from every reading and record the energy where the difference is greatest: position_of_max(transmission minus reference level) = 210.0 keV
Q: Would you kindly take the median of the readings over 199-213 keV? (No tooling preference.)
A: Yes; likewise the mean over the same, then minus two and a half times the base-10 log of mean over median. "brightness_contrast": 0.0028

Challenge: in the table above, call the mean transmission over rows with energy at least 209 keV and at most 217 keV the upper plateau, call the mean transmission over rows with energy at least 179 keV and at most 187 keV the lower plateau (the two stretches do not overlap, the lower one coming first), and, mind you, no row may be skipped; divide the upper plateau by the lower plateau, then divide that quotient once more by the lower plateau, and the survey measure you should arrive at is 0.83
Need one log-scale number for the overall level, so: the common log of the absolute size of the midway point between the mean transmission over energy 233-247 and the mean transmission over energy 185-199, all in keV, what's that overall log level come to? 0.024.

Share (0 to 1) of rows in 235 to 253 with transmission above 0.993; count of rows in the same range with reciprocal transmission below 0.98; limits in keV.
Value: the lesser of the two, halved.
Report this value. 0.22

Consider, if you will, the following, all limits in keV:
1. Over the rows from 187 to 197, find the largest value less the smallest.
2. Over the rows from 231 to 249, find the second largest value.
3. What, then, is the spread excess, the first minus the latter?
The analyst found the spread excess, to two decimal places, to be -0.99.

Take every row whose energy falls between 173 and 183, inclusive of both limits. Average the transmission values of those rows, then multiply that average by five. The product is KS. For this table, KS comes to 5.06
